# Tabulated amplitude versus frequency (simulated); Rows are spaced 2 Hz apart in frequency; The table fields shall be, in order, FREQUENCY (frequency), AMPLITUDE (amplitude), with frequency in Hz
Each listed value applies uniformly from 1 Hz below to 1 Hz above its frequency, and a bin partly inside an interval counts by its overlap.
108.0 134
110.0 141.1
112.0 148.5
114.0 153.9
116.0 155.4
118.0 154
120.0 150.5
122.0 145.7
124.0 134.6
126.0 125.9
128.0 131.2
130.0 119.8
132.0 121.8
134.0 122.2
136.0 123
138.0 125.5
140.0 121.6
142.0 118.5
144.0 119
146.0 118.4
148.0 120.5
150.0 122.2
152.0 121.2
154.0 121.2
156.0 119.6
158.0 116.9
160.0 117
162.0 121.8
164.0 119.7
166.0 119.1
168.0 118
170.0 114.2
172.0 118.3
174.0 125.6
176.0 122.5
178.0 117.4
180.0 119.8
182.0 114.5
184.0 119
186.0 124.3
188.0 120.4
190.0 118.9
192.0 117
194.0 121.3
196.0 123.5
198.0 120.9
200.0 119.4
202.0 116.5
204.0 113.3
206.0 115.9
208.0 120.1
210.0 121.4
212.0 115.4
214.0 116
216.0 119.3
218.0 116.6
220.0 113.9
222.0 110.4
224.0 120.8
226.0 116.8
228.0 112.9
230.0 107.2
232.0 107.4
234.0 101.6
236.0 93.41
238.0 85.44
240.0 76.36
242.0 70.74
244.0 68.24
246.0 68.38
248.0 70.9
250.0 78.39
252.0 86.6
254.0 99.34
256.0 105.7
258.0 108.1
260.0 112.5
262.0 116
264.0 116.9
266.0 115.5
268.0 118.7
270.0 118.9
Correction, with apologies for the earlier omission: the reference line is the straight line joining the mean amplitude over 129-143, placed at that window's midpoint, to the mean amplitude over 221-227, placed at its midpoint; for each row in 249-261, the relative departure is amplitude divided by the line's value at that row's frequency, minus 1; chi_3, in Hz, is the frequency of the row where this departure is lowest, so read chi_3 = 250.0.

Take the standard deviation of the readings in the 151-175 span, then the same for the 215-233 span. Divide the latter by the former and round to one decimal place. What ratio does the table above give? 1.7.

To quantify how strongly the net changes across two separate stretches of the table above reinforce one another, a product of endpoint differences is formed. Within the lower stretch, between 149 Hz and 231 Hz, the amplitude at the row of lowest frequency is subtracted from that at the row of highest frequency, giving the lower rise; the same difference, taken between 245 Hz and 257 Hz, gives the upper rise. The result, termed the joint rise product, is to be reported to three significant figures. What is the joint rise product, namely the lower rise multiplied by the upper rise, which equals -560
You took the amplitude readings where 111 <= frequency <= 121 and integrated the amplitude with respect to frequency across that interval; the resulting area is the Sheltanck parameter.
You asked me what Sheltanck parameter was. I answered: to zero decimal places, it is 1525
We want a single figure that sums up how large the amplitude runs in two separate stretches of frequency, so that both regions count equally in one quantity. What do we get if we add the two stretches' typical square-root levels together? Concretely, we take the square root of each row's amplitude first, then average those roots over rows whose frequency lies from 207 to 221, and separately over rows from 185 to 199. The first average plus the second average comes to 21.84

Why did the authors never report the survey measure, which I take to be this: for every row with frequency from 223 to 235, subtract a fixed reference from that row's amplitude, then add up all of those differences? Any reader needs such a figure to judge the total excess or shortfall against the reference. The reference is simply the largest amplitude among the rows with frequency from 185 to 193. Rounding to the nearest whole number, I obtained -79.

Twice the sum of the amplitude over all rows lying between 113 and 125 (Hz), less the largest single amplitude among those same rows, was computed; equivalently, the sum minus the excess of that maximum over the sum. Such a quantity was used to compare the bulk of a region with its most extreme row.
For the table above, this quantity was 1633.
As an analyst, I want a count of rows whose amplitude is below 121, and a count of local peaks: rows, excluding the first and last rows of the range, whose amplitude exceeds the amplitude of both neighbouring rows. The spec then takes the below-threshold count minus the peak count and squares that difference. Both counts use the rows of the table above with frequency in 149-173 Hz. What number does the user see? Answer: 49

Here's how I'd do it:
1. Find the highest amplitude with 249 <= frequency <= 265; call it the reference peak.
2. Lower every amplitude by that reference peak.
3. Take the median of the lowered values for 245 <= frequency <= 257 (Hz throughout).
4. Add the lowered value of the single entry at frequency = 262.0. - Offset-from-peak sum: -35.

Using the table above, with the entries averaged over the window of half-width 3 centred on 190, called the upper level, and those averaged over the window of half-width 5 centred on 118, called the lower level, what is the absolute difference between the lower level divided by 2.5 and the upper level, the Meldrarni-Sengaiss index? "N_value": 58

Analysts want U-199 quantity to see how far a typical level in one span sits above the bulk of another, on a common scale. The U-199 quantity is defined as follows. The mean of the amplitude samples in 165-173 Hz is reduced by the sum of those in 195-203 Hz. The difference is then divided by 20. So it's -18.1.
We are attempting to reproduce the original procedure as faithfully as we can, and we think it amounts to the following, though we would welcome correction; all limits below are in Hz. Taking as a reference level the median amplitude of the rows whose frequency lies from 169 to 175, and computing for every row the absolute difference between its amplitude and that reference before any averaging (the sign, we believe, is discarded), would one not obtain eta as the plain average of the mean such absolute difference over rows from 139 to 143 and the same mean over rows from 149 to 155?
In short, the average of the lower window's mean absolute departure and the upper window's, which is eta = 2.5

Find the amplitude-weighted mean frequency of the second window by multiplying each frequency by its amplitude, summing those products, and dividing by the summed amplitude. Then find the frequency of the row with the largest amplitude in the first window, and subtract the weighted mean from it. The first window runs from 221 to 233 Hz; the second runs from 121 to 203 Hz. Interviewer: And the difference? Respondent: 62.5 Hz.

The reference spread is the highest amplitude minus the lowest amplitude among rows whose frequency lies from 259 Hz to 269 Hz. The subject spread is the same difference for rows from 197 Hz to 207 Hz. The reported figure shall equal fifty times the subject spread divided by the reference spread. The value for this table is 61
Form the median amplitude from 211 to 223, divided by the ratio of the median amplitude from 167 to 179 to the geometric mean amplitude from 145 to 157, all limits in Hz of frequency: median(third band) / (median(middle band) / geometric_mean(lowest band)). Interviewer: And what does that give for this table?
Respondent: 118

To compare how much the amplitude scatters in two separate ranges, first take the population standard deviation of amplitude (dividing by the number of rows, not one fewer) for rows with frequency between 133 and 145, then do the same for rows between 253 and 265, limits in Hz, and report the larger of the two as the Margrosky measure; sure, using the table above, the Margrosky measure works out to 6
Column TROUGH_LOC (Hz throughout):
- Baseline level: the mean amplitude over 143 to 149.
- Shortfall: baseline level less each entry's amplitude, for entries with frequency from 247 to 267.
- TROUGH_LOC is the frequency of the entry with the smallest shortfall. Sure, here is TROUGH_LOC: 264.0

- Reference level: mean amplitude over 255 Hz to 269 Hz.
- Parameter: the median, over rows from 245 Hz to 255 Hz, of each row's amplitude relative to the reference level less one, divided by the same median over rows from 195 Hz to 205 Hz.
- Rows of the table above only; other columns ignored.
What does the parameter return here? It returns -5.8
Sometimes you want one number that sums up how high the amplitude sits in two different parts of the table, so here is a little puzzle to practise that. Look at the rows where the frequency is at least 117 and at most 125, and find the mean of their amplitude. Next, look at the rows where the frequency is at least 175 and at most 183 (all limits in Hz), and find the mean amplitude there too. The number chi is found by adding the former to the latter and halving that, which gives 132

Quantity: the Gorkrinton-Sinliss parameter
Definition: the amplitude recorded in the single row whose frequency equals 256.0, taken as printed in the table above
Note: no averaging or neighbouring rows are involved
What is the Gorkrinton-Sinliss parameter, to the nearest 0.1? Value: 105.7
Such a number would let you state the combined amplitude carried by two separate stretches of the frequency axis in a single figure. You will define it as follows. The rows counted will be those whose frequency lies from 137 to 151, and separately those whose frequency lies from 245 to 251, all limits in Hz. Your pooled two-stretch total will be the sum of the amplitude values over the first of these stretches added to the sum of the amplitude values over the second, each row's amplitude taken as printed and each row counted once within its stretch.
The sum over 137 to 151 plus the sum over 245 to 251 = 1063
